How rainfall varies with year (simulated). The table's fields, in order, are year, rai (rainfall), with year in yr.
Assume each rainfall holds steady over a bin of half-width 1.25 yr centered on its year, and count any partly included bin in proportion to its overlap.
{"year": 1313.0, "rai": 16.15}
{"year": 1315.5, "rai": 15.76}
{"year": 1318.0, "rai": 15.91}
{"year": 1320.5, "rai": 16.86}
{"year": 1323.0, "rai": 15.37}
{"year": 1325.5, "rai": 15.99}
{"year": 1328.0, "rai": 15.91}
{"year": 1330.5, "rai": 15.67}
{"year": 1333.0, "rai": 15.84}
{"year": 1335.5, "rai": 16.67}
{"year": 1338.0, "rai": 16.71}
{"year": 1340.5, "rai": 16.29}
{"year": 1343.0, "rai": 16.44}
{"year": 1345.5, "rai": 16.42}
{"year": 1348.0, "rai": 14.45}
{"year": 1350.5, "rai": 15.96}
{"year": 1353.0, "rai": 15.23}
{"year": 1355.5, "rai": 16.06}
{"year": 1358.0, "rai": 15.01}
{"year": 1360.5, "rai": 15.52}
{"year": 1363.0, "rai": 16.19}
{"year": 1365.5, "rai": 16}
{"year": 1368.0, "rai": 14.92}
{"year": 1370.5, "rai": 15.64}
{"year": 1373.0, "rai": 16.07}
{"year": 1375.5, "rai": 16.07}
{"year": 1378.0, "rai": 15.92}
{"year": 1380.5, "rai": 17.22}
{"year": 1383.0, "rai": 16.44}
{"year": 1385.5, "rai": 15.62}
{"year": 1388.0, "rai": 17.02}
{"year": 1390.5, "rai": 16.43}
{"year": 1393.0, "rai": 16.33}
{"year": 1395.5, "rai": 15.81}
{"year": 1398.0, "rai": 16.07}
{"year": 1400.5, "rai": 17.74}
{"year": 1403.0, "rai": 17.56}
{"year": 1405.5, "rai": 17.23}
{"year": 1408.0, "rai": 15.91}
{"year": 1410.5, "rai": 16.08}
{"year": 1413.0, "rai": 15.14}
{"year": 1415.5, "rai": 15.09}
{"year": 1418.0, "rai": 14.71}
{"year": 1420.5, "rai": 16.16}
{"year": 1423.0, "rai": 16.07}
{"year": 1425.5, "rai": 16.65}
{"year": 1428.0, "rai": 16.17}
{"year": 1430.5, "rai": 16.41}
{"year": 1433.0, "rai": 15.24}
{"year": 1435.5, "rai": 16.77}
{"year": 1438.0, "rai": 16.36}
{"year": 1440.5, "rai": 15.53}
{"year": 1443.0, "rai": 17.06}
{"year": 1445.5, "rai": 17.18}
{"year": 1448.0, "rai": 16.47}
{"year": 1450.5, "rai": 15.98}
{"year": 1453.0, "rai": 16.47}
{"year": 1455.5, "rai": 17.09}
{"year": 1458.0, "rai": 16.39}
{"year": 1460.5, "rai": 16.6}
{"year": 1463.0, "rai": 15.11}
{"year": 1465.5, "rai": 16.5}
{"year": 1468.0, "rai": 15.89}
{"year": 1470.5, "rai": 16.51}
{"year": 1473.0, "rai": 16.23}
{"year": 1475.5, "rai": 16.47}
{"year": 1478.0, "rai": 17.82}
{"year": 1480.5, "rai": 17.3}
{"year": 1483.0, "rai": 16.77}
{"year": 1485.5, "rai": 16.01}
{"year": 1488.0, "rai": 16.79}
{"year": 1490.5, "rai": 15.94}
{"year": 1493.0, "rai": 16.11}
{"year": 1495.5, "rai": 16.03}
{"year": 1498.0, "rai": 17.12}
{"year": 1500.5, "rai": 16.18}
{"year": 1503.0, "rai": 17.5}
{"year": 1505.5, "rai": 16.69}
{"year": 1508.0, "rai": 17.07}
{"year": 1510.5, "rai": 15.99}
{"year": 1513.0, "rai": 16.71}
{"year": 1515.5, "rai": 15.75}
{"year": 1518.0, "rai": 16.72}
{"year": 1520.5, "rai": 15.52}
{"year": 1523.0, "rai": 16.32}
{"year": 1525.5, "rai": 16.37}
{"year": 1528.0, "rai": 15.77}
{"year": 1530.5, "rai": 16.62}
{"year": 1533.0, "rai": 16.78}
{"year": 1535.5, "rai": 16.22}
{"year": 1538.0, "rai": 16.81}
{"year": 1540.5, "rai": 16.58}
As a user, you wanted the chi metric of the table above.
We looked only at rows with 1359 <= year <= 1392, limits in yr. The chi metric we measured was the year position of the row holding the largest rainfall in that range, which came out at 1380.5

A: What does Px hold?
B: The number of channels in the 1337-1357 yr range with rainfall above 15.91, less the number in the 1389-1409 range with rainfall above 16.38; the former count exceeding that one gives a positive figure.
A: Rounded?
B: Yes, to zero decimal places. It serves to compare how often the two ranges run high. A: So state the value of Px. 2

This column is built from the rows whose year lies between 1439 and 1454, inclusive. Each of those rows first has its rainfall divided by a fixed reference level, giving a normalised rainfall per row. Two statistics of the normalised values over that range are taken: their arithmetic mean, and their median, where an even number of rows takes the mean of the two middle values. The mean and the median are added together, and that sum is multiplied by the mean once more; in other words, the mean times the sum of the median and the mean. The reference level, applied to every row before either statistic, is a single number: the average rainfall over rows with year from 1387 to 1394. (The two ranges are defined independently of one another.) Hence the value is 1.97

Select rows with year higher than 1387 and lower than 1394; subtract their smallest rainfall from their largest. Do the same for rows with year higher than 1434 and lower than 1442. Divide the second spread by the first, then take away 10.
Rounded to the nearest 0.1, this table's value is -8.2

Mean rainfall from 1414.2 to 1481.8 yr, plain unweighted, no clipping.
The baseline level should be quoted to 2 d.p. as 16.30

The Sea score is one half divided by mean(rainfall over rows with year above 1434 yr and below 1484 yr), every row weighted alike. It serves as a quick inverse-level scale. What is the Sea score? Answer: 0.0303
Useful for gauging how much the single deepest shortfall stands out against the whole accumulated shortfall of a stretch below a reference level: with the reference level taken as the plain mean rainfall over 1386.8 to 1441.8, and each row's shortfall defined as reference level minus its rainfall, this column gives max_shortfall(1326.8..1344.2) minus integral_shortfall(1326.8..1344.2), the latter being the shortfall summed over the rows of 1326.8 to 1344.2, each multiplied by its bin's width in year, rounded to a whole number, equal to 1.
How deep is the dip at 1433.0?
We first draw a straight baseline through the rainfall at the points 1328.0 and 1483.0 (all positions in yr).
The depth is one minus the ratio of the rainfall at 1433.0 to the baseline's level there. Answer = 0.0759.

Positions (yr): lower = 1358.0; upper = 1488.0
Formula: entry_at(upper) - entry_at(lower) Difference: 1.8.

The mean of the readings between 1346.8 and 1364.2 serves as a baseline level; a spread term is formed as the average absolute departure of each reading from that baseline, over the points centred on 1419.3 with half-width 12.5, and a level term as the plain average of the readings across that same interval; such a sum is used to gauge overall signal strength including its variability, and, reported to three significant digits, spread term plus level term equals 16.5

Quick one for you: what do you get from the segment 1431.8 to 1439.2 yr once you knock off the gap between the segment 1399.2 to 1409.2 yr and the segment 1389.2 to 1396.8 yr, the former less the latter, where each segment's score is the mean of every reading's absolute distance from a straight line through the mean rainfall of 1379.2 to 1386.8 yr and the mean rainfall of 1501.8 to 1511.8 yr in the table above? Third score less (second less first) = -0.06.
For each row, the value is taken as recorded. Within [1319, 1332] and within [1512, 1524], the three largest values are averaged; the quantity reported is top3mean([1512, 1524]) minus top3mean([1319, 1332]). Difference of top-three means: 0.33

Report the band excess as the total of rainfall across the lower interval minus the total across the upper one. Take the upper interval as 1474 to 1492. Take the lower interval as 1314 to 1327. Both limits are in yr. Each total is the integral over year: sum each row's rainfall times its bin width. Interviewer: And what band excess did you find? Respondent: -93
